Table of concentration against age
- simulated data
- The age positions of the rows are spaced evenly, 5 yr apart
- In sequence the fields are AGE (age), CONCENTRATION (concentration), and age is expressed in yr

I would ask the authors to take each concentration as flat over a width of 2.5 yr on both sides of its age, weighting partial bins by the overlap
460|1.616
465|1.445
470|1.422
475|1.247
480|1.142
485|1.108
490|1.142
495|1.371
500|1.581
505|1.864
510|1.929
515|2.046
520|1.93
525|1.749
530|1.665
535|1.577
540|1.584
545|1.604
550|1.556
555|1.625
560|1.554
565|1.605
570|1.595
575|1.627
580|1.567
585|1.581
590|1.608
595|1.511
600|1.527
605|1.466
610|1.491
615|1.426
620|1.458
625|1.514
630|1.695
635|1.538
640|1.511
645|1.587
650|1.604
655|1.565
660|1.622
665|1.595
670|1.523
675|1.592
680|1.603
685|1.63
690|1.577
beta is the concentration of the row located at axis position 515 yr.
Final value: 2.046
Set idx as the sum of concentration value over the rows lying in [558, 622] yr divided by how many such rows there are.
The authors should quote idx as 1.54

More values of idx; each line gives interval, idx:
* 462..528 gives 1.54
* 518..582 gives 1.63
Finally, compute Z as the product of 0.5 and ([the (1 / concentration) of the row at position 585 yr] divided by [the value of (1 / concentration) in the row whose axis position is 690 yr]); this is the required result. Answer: 0.50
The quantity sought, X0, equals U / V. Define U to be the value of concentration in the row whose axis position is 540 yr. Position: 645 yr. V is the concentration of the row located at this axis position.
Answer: 1.00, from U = 1.584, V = 1.587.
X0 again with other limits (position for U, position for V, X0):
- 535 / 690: 1.00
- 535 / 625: 1.04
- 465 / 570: 0.91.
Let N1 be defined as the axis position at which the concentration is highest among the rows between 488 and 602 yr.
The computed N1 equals 515 yr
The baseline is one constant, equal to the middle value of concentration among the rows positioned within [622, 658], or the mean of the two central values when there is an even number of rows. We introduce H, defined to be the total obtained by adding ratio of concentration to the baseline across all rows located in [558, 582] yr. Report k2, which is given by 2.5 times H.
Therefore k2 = 12.7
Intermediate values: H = 5.1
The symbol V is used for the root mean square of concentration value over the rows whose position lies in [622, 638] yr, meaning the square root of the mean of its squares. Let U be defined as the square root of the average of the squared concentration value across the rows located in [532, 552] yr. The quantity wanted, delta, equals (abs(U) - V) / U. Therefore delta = 0.0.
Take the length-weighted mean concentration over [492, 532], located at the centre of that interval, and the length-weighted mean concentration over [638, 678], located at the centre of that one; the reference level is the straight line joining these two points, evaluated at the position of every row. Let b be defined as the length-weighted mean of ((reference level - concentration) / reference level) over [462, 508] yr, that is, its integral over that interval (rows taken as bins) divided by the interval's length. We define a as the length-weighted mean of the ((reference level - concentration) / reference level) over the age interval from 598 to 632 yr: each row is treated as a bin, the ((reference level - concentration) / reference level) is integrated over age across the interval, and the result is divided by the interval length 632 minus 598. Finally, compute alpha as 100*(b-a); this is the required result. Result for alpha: 16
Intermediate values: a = 0.075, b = 0.23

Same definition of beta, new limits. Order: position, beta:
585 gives 1.581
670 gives 1.523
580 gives 1.567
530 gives 1.665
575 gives 1.627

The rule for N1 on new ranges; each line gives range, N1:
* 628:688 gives 630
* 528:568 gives 530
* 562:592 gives 575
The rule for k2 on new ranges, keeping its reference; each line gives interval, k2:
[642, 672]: 15.2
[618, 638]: 9.9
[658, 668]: 5.1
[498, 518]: 11.9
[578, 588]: 5.0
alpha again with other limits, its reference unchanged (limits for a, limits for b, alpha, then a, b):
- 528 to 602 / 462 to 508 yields 17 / 0.064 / 0.23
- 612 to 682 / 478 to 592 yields 6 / 0.019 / 0.08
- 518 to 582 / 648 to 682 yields -6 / 0.047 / -0.01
